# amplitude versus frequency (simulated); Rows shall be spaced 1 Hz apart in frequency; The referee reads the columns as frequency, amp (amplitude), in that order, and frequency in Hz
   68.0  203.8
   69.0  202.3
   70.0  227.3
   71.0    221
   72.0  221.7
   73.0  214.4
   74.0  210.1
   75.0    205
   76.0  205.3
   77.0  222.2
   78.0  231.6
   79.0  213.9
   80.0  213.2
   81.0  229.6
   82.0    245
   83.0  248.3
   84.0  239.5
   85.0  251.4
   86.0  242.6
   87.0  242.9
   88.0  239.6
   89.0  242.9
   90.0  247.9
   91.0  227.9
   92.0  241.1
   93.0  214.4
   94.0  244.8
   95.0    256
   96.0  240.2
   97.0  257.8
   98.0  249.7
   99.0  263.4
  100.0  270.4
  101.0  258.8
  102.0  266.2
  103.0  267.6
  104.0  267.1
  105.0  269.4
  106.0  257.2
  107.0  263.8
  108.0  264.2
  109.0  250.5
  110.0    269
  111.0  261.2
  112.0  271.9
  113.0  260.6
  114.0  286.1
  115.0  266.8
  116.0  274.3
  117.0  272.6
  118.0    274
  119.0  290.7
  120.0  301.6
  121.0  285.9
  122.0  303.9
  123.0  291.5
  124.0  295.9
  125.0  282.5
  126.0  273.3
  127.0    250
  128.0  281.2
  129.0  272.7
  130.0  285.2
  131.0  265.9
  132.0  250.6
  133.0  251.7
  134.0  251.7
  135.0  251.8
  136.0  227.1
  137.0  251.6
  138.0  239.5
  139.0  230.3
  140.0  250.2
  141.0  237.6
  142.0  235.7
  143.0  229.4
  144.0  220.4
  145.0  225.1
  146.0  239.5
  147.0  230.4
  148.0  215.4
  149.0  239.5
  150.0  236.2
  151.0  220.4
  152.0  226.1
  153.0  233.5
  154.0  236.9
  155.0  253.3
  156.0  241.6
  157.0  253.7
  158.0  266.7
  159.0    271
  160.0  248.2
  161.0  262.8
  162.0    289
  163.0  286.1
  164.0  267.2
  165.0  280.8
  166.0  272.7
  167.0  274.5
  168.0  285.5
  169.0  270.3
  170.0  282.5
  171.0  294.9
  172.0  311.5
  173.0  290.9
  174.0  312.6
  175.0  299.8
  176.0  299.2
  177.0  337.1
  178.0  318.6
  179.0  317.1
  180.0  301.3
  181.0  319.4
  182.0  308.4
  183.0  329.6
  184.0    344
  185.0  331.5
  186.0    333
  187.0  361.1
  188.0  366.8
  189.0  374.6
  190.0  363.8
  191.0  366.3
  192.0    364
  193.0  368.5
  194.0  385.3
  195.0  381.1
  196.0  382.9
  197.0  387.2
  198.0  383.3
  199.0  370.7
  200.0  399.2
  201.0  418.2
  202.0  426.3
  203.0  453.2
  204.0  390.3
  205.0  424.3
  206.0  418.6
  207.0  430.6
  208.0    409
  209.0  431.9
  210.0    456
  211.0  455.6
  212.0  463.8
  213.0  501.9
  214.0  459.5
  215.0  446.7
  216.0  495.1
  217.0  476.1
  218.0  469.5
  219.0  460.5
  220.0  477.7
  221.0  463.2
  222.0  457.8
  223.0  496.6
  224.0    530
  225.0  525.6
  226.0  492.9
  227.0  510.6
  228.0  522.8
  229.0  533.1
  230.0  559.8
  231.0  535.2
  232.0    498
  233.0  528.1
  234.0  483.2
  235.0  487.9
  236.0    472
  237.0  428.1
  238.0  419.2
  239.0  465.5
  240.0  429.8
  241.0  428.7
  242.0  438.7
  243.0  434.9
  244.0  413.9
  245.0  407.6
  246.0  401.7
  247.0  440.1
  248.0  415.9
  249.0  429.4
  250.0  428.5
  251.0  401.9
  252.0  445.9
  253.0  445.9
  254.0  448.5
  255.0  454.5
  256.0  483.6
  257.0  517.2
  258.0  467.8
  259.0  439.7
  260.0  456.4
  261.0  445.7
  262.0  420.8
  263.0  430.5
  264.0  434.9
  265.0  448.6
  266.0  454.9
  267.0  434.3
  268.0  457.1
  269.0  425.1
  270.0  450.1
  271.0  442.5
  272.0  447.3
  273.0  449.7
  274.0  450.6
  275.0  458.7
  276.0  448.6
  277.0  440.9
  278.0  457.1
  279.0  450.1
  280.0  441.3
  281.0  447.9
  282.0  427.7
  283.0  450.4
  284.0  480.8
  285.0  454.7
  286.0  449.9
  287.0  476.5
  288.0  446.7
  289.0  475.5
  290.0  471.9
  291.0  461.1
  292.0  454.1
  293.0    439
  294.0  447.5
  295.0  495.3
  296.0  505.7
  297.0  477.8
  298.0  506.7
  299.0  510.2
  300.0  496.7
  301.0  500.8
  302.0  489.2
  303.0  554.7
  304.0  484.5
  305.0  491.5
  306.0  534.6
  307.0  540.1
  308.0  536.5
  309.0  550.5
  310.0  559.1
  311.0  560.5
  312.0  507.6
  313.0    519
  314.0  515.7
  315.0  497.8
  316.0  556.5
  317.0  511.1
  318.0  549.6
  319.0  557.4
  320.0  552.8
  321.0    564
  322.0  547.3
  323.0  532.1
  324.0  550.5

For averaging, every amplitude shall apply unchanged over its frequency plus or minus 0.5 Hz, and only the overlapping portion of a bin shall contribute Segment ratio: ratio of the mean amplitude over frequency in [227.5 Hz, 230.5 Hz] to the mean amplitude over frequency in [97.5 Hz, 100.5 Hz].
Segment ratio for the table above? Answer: 2.06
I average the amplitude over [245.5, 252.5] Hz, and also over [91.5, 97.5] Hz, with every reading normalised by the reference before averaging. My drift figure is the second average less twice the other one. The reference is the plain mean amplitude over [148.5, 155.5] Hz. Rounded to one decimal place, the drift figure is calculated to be -2.6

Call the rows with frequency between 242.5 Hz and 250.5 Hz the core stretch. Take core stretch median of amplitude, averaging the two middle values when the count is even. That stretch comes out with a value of 422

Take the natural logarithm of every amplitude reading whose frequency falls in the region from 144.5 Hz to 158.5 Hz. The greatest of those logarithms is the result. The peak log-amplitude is 5.6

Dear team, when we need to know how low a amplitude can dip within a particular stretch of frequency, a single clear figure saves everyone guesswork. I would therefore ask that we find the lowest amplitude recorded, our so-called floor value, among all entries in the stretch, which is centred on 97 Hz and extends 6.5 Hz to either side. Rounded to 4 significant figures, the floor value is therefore 214.4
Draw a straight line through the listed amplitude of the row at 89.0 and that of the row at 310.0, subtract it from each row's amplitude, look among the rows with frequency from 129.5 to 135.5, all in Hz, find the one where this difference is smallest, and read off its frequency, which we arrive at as 135.0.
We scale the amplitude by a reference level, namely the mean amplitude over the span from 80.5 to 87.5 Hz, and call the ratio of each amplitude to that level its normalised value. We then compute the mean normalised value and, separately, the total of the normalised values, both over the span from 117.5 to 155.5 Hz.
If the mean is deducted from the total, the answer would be 39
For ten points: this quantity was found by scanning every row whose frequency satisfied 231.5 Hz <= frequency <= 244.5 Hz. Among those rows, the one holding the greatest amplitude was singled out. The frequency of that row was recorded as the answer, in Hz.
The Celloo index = 233.0 Hz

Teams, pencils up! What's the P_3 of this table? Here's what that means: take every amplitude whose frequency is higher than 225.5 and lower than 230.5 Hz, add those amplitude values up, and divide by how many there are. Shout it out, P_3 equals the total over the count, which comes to 524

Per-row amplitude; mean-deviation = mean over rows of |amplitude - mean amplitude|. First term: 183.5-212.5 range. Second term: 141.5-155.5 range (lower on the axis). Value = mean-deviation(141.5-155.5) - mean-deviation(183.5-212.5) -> -24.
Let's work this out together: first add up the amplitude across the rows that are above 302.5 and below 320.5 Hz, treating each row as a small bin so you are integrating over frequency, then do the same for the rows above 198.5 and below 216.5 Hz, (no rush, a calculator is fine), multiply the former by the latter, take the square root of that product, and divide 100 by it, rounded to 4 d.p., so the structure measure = 0.0115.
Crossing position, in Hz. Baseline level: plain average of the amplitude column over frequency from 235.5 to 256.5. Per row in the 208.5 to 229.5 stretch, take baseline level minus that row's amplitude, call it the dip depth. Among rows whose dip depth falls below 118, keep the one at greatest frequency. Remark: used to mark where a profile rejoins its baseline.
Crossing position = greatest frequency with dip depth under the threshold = 229.0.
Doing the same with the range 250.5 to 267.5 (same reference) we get 267.0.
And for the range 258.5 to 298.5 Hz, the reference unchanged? 298.0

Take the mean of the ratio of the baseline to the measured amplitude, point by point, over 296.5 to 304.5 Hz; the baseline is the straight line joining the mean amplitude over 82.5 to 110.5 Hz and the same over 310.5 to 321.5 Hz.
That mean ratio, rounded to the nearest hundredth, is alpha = 1.03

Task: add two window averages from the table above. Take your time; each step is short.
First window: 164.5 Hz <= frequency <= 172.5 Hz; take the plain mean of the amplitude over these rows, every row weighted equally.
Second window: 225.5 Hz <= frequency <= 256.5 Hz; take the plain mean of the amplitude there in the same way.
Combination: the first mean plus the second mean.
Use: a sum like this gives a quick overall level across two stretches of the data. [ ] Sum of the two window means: 745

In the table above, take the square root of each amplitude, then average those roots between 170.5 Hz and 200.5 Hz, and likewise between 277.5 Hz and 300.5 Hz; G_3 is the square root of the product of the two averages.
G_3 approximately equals 20.0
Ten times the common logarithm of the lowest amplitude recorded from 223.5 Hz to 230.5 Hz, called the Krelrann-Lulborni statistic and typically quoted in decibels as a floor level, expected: 26.9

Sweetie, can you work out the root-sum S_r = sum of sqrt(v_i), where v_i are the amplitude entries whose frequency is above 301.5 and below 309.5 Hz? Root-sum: 183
